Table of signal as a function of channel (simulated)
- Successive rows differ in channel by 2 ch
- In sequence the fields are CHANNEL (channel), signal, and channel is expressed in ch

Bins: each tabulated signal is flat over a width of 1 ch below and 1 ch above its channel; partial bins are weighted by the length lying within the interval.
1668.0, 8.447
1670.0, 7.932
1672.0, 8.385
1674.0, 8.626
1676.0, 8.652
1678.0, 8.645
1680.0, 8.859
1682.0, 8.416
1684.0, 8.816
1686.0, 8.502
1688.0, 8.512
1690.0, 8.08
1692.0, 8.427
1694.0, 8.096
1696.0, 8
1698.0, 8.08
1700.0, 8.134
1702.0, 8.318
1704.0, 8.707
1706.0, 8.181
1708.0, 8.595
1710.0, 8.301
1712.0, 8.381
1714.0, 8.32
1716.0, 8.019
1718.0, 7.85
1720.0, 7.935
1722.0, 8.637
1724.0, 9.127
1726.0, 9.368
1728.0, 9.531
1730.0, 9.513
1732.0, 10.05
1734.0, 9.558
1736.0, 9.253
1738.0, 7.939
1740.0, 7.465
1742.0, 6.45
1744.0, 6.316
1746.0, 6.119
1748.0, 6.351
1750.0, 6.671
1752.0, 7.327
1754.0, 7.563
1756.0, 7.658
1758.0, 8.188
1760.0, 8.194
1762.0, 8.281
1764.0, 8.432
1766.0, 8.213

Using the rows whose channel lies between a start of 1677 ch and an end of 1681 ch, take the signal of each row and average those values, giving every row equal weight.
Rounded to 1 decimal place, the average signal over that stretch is 8.8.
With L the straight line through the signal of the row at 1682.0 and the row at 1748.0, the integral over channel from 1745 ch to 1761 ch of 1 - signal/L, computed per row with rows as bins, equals -2.8 ch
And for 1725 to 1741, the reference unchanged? -5.3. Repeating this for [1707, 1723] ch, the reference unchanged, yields -1.9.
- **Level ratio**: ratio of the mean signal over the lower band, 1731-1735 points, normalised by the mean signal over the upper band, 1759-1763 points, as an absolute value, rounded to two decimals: 1.19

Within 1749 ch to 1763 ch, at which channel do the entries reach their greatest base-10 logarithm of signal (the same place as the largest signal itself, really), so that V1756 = 1762.0 ch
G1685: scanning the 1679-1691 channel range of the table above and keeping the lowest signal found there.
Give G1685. 8.08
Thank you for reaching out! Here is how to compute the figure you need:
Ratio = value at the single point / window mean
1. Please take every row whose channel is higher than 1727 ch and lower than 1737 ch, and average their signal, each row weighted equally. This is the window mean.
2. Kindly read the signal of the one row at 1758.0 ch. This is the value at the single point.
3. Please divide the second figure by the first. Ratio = 0.85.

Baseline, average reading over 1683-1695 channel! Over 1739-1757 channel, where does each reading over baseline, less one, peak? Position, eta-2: 1756.0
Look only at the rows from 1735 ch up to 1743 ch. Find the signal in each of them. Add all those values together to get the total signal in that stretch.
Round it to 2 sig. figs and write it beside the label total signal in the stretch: 31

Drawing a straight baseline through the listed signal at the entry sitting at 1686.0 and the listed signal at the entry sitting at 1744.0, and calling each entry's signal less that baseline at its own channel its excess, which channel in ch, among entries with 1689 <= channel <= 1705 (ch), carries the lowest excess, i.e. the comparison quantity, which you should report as 1690.0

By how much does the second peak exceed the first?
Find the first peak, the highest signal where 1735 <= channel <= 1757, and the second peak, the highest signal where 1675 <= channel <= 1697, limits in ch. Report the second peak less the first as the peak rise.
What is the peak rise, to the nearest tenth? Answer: -0.4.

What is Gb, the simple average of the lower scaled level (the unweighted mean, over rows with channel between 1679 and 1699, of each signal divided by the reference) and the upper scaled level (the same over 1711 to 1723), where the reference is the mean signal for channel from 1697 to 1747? 1.00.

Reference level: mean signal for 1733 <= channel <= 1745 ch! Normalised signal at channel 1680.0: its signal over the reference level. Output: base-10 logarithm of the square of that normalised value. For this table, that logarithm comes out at 0.11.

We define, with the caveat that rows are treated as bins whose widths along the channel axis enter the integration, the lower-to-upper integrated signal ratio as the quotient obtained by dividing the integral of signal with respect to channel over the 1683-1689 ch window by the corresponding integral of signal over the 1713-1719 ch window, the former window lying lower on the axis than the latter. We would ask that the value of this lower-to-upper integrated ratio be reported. 1.07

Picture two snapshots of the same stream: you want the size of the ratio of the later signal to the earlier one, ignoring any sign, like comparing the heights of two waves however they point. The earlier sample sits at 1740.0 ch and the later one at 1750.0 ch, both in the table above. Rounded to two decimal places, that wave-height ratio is 0.89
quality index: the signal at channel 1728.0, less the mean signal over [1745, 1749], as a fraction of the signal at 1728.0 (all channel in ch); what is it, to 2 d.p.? 0.35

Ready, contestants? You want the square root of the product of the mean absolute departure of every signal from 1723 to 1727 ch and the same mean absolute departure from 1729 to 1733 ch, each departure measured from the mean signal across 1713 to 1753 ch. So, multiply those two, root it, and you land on 1.4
